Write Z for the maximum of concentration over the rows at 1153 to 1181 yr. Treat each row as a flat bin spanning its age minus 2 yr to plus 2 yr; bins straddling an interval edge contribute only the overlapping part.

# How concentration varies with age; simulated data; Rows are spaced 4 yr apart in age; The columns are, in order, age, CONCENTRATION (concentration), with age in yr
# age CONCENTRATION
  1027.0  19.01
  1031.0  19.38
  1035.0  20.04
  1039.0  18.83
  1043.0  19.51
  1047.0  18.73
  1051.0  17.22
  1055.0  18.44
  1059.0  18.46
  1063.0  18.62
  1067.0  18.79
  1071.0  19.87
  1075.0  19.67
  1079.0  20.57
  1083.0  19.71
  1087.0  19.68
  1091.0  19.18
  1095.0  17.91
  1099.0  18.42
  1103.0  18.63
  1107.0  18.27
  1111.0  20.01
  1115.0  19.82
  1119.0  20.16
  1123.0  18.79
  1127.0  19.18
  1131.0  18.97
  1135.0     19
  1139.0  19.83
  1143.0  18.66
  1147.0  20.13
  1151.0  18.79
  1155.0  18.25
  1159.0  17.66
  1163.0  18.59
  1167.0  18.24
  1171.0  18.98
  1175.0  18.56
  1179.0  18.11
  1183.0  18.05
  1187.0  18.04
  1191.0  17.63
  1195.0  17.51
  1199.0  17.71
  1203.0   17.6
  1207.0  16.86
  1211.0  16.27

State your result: 18.98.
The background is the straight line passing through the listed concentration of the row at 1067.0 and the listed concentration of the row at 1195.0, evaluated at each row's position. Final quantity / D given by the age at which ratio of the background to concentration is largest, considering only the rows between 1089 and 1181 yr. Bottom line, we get 1095.0 yr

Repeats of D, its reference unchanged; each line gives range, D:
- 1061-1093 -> 1063.0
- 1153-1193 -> 1159.0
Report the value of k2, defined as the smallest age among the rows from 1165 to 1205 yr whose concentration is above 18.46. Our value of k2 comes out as 1171.0 yr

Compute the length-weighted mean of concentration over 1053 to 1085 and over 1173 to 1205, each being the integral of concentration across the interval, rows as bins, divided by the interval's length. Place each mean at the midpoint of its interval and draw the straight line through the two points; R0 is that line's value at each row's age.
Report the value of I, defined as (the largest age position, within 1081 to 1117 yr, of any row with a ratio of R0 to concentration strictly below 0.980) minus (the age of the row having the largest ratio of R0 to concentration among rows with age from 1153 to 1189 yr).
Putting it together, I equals -44 yr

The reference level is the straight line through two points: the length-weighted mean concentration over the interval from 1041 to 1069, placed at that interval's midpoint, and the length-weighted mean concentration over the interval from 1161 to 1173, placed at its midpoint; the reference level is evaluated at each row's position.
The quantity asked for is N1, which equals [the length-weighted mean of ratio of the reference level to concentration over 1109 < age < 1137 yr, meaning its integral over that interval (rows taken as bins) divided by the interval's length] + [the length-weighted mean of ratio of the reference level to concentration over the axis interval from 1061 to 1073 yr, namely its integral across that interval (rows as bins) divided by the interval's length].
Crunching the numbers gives 1.93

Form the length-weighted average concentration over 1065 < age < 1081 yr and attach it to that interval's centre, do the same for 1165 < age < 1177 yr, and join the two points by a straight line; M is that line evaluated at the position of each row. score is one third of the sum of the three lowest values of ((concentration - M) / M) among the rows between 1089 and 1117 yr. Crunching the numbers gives -0.06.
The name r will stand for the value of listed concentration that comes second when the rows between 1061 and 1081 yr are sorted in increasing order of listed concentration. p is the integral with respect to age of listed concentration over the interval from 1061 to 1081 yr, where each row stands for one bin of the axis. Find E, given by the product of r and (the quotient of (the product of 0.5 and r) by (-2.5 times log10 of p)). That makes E -27.3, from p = 390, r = 18.79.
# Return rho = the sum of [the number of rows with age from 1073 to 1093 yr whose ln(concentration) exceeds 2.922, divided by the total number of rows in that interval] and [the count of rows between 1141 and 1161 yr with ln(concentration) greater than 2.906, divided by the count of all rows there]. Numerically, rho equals 1.60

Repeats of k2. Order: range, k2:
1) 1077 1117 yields 1079.0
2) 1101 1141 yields 1103.0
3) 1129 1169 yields 1131.0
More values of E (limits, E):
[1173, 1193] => -25.4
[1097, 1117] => -26.3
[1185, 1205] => -24.3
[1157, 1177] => -25.9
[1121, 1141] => -27.9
